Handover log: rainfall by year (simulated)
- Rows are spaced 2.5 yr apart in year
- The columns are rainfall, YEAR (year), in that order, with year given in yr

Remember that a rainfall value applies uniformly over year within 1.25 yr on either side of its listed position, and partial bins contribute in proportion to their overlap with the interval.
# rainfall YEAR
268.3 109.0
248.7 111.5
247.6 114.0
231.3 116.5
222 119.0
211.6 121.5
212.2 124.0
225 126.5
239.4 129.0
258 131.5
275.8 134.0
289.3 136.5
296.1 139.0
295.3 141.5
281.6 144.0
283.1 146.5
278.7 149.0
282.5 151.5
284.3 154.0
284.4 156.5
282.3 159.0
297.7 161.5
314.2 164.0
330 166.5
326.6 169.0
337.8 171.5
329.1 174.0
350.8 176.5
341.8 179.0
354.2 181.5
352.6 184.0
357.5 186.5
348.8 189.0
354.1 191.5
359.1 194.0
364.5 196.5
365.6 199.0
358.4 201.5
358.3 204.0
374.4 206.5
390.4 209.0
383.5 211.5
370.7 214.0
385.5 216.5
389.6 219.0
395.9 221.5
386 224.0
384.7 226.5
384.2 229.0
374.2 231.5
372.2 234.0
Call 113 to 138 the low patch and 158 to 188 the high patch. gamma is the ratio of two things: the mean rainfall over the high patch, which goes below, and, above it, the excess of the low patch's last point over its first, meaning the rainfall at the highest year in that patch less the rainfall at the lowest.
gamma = 0.13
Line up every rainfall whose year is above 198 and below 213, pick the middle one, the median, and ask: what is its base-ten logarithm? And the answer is 2.57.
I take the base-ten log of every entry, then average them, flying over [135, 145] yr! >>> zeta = 2.46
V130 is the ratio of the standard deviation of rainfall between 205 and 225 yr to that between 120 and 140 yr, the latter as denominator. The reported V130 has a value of 0.25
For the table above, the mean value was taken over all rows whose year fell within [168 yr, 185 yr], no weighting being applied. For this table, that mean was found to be 342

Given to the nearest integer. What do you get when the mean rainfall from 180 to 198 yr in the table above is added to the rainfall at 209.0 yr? 746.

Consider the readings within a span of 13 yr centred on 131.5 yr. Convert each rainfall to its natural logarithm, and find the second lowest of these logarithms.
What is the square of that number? 30.0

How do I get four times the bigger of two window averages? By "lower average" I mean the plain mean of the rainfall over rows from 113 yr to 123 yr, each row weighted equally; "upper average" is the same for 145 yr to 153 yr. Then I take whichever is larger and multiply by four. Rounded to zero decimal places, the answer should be 1126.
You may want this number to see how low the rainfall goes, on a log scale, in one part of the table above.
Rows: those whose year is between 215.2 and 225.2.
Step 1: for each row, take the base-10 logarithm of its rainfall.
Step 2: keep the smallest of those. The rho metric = 2.59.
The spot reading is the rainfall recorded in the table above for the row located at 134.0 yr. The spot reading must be 275.8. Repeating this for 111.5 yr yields 248.7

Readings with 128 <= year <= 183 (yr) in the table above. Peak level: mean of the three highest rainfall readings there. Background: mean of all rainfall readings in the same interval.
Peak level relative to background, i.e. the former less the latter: 48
